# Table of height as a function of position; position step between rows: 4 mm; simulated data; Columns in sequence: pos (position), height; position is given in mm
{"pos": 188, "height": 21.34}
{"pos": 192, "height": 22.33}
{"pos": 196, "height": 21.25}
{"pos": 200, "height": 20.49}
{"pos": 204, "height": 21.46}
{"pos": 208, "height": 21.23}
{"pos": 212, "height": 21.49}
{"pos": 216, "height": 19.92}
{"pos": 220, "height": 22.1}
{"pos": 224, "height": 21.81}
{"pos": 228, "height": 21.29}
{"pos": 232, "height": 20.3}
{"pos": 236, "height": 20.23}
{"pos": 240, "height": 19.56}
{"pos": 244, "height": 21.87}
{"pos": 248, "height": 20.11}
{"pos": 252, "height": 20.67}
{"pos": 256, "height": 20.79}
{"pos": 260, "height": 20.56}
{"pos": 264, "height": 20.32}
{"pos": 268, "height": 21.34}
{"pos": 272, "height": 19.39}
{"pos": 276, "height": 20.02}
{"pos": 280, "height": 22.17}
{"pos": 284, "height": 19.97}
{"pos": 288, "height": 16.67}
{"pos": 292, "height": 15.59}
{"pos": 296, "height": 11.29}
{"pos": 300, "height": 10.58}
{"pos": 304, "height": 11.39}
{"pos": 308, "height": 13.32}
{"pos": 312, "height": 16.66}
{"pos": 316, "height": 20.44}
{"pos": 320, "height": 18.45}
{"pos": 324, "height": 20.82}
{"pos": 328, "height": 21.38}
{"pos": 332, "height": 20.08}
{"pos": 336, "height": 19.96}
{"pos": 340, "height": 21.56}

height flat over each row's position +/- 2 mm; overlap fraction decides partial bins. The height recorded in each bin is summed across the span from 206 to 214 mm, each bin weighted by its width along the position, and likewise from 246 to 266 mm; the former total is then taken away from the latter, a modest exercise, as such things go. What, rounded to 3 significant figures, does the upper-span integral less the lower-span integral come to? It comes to 239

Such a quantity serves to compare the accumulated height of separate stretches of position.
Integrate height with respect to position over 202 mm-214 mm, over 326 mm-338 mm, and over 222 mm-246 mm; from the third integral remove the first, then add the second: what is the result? 489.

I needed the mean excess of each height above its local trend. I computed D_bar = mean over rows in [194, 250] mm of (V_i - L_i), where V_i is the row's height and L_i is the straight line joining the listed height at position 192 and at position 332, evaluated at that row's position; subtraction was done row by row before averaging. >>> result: -0.9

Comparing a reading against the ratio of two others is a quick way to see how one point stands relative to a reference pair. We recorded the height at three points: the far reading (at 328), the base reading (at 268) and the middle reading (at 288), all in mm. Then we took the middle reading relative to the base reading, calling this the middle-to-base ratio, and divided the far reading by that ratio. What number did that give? 27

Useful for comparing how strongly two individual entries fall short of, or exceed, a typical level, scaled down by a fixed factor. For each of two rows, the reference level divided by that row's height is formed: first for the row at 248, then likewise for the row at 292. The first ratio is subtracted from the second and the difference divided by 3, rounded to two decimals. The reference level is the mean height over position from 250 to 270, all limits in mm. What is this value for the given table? 0.10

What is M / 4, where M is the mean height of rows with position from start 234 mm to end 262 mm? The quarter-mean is 5.14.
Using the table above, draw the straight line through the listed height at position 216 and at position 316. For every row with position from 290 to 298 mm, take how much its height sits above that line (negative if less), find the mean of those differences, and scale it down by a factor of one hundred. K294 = -0.069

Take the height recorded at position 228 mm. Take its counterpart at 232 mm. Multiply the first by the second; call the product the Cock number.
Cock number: 432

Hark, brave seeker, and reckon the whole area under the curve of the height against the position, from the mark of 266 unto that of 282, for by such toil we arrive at 332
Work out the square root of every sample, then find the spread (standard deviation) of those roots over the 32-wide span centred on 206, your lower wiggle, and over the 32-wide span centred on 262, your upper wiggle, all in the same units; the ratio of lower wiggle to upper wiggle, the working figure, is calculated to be 1.32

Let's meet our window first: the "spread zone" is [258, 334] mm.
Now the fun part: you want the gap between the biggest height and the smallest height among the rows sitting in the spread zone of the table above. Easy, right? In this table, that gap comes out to 11.6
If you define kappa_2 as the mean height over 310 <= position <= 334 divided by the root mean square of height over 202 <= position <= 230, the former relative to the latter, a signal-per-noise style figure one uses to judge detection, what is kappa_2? 0.92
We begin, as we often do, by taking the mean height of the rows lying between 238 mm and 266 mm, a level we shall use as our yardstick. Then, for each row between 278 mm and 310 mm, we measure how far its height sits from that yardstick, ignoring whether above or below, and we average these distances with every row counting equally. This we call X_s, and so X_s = 5.8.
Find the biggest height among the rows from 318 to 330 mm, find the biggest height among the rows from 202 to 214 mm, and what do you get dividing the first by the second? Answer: 1.0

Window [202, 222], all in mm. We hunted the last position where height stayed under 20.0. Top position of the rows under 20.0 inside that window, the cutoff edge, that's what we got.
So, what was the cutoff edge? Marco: 216 mm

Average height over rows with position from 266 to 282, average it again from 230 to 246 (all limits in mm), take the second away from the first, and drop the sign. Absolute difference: 0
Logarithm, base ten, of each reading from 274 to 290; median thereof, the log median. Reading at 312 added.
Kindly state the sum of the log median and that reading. 18.0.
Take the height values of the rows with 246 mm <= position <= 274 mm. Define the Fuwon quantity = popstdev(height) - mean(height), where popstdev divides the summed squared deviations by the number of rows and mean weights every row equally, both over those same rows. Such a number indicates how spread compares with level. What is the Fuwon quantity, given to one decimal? -19.9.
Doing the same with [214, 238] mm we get -20.1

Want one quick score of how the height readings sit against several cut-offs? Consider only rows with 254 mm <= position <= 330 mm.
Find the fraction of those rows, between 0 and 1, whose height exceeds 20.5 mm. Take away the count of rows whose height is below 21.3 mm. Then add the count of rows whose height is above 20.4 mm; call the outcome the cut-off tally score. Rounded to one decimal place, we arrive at -8.7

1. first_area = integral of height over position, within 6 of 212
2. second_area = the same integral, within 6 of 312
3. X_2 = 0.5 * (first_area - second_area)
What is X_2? 24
